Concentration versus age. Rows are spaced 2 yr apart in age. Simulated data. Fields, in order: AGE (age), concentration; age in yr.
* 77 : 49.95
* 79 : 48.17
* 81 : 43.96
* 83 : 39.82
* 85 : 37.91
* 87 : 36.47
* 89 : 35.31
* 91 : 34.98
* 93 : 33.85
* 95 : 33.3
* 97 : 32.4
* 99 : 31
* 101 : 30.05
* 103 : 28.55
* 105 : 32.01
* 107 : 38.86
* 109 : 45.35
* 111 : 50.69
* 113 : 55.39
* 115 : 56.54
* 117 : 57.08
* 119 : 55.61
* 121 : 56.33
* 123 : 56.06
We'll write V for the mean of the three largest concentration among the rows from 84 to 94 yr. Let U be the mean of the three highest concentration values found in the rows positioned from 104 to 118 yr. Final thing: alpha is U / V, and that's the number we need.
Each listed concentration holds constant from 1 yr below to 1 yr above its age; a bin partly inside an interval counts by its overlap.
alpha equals 1.5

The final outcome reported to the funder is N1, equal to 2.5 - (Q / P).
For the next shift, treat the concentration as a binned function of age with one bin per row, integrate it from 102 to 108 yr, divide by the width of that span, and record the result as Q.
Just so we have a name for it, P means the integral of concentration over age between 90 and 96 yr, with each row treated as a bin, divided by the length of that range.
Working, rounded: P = 34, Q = 33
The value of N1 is 1.53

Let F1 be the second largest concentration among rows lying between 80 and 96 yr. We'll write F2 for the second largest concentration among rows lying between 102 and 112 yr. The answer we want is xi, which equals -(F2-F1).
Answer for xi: -6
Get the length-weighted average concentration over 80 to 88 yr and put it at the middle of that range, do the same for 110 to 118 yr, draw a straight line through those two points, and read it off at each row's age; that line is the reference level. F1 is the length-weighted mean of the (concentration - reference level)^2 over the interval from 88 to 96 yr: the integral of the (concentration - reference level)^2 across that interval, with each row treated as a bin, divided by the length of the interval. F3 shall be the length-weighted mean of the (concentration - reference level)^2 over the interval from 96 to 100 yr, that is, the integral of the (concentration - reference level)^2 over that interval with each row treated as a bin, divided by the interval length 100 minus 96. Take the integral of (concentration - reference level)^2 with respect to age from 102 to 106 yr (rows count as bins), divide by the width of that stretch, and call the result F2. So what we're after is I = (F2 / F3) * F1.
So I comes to 152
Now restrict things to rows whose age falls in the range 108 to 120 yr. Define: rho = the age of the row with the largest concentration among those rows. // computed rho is 117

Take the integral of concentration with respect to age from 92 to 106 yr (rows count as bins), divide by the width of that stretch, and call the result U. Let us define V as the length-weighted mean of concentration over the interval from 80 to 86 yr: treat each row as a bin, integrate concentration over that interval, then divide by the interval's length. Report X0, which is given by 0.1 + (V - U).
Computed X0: 9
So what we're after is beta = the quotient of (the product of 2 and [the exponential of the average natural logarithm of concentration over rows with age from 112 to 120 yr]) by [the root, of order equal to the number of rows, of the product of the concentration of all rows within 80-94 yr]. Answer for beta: 3.0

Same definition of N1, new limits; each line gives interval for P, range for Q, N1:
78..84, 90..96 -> 1.73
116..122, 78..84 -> 1.72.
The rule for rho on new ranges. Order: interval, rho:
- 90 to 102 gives 91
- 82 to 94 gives 83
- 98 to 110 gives 109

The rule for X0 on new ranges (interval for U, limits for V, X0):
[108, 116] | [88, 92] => -17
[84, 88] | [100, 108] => -5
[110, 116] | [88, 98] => -20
